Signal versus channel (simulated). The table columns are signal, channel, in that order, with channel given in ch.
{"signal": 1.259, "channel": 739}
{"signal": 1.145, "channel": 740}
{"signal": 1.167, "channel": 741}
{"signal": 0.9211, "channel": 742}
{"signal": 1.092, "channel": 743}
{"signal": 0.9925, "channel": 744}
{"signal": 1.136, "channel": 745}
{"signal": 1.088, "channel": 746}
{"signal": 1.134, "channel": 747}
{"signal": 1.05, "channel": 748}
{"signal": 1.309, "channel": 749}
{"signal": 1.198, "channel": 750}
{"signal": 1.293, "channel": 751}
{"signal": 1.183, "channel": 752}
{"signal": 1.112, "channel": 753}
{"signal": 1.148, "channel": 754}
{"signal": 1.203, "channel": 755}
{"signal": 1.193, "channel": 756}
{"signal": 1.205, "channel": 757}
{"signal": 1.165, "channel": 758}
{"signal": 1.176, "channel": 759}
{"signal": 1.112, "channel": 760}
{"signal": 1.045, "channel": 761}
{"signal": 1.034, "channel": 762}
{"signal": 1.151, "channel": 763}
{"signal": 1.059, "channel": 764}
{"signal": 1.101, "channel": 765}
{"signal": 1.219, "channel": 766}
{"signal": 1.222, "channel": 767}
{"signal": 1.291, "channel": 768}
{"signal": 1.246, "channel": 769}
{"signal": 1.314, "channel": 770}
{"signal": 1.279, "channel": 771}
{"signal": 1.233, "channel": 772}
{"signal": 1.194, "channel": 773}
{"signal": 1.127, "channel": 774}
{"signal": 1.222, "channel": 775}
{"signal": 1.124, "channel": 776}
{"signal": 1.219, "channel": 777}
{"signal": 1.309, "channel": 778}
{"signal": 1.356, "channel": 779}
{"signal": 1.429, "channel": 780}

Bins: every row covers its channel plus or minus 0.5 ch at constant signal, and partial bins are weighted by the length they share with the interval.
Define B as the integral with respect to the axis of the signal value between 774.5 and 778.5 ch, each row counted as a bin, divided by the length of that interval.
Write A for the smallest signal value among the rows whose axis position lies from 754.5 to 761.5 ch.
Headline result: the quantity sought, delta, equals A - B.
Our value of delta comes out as -0.17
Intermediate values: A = 1.045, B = 1.22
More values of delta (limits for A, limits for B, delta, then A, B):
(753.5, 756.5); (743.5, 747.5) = 0.06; 1.148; 1.09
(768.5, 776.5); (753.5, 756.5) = -0.06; 1.124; 1.18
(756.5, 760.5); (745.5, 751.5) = -0.07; 1.112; 1.18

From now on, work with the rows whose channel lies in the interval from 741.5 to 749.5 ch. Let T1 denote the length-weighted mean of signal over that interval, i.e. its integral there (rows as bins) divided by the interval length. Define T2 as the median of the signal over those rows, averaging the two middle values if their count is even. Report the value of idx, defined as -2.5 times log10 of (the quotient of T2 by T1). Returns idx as 0.000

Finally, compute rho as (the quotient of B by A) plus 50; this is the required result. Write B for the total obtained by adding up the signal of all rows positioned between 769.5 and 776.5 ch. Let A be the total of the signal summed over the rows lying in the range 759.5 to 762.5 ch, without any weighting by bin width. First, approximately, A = 3.2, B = 8.5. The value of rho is 52.7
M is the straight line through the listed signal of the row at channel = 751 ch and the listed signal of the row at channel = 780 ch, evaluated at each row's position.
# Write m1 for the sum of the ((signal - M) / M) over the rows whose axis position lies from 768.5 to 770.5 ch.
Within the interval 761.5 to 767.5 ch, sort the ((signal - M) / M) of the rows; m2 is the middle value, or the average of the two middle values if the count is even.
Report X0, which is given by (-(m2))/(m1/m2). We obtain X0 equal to 0.20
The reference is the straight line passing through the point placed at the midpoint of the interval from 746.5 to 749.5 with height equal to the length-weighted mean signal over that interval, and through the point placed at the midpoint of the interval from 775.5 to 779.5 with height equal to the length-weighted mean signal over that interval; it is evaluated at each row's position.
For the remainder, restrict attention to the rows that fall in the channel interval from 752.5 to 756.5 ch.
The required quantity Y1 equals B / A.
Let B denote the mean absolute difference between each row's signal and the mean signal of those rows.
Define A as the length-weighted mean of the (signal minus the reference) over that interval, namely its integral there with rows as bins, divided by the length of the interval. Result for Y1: -1.7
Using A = -0.02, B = 0.03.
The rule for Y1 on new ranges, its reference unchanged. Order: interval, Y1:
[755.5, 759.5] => -1.8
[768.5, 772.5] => 0.8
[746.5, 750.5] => 11.7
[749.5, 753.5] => 2.3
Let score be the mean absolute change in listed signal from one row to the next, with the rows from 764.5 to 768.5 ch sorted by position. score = 0.06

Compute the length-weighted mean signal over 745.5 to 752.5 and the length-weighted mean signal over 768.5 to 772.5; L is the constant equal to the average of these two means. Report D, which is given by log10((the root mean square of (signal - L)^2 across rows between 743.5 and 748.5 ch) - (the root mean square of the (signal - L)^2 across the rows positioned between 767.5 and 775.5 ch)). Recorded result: -1.62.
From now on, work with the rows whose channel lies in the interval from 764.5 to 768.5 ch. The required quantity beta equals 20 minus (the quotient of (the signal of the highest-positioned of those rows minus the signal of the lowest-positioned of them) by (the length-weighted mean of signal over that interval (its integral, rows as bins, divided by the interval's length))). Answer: 19.8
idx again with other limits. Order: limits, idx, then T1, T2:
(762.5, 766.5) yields 0.006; 1.13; 1.13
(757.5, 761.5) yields -0.013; 1.12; 1.14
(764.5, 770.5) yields -0.002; 1.23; 1.23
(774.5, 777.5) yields -0.028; 1.19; 1.22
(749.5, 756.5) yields -0.003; 1.19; 1.19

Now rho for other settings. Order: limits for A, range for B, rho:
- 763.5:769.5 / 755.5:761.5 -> 51.0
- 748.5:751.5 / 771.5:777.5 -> 51.9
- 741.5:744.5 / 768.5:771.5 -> 51.3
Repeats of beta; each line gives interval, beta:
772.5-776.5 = 20.1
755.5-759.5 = 20.0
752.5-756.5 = 19.9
